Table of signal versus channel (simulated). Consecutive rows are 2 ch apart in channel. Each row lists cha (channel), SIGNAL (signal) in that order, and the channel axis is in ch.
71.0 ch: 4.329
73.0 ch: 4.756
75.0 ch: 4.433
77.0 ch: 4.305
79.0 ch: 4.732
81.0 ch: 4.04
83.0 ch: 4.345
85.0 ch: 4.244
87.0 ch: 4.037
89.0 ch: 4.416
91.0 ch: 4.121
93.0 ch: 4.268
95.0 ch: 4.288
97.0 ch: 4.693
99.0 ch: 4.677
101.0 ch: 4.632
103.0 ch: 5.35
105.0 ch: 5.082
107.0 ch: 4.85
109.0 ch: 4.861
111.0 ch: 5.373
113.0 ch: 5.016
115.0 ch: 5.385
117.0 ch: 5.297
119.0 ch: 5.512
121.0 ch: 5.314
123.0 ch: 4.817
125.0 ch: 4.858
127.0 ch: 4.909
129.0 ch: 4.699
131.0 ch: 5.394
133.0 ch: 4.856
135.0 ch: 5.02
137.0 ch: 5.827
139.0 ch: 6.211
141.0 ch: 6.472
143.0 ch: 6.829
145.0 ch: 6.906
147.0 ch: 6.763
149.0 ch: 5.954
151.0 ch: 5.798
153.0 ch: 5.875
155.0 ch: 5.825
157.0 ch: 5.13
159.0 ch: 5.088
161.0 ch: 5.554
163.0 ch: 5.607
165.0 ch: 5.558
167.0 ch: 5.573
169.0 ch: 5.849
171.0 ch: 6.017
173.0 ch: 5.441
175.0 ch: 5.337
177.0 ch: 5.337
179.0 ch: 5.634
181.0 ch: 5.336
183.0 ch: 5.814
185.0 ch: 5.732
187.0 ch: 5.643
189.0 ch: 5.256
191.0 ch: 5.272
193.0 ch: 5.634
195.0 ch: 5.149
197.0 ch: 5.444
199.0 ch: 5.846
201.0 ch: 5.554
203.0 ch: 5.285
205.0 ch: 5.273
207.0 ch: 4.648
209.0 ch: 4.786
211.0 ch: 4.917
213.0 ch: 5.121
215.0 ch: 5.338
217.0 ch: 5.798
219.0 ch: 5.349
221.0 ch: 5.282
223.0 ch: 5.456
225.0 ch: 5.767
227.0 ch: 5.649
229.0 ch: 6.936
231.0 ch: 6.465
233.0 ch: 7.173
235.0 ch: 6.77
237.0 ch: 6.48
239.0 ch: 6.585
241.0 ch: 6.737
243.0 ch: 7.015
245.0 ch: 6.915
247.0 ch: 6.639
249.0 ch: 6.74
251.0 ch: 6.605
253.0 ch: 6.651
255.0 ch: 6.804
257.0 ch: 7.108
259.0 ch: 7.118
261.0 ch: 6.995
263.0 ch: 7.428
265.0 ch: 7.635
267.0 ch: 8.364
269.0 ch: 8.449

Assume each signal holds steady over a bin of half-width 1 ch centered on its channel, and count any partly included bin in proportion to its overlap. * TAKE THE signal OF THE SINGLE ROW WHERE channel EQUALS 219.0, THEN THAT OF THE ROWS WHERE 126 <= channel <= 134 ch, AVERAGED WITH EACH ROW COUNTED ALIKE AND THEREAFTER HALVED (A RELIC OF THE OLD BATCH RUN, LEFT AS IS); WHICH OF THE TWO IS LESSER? 2.5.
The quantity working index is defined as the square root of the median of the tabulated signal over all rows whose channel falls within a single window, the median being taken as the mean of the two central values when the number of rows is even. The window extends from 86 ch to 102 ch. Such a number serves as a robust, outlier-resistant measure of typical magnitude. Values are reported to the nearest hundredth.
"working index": 2.09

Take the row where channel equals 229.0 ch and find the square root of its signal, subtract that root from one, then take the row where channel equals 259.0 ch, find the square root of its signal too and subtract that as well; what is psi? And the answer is -4.30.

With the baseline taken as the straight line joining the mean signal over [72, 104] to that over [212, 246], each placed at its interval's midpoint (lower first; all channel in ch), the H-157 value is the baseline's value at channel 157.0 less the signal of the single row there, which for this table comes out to 0.2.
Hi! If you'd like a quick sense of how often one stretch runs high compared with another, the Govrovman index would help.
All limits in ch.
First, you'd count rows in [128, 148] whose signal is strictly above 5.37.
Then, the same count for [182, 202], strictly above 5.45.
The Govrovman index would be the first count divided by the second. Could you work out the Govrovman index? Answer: 1.17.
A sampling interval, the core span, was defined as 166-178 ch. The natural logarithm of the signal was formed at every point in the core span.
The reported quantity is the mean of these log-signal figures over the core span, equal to 1.72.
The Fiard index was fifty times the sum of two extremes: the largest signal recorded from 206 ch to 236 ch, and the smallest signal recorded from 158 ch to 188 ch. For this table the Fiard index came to 613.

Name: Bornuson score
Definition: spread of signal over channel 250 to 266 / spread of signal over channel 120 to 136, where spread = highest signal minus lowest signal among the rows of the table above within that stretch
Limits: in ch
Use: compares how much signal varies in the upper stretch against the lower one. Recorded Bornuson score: 1.5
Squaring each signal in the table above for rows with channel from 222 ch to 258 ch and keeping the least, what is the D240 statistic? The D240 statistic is 29.8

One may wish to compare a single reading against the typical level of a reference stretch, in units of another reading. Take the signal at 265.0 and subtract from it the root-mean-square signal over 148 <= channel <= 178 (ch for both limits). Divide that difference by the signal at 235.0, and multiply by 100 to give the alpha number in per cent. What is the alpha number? 30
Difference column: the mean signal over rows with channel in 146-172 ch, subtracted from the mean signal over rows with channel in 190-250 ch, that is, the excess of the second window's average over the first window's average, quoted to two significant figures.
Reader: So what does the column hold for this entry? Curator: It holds 0.13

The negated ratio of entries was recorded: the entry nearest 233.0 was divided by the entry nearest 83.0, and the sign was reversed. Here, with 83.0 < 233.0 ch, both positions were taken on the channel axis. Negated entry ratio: -1.7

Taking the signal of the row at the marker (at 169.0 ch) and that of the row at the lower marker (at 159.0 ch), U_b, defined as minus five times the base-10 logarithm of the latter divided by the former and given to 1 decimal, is 0.3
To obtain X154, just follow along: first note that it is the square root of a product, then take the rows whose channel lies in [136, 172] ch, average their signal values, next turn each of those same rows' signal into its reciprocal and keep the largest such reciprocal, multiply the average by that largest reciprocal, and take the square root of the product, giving 1.08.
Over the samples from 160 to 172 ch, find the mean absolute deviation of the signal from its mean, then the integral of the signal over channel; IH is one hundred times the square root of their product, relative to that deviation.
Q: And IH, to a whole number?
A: 2066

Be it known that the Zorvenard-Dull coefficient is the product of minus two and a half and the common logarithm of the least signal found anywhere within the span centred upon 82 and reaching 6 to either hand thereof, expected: -1.52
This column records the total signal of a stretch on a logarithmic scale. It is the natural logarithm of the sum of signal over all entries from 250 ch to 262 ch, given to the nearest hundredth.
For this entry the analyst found 3.72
